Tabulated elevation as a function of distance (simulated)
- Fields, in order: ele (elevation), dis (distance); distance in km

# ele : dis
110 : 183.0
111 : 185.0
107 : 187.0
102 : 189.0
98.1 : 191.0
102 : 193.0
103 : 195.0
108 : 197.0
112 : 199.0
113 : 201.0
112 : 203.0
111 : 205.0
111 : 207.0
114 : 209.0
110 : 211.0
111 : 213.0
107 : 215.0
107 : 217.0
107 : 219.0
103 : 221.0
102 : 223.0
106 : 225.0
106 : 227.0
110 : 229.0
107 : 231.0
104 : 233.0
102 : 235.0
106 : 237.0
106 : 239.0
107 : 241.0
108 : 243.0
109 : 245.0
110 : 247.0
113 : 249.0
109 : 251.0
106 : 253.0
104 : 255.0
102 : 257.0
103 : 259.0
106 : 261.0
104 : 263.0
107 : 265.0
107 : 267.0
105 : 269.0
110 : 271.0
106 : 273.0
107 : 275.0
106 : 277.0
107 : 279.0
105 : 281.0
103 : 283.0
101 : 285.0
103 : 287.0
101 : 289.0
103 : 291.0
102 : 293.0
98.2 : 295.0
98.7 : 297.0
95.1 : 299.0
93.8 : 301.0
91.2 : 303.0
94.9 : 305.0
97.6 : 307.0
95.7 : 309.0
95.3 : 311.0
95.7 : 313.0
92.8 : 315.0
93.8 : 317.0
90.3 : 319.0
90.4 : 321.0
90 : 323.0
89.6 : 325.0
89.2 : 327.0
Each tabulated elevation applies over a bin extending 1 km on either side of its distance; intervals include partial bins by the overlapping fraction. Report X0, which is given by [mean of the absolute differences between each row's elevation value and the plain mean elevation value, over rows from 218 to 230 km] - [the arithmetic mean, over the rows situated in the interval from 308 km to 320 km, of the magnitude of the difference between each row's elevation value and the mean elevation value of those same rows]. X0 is 0.5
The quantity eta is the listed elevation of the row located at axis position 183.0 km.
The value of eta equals 110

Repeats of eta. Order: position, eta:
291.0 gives 103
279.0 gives 107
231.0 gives 107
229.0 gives 110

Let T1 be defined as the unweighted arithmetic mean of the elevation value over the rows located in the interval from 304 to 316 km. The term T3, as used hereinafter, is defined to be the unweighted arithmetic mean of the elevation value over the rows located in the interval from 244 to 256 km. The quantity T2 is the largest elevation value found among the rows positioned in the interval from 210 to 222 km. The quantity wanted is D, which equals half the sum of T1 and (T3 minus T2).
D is 46.4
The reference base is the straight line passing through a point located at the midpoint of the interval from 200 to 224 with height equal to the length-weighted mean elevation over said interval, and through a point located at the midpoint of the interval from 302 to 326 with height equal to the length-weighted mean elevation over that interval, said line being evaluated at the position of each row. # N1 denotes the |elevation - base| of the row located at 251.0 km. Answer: 6.1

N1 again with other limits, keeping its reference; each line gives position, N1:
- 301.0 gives 1.3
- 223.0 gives 5.3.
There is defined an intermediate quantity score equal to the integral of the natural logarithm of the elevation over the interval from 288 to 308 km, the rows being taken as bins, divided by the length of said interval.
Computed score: 4.58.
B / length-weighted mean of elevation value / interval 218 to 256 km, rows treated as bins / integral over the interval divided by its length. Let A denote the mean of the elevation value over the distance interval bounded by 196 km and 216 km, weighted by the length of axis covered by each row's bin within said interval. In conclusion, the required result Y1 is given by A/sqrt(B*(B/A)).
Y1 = 11.0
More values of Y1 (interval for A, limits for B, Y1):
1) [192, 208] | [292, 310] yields 11.8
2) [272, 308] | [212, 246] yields 9.5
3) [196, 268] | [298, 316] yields 11.8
